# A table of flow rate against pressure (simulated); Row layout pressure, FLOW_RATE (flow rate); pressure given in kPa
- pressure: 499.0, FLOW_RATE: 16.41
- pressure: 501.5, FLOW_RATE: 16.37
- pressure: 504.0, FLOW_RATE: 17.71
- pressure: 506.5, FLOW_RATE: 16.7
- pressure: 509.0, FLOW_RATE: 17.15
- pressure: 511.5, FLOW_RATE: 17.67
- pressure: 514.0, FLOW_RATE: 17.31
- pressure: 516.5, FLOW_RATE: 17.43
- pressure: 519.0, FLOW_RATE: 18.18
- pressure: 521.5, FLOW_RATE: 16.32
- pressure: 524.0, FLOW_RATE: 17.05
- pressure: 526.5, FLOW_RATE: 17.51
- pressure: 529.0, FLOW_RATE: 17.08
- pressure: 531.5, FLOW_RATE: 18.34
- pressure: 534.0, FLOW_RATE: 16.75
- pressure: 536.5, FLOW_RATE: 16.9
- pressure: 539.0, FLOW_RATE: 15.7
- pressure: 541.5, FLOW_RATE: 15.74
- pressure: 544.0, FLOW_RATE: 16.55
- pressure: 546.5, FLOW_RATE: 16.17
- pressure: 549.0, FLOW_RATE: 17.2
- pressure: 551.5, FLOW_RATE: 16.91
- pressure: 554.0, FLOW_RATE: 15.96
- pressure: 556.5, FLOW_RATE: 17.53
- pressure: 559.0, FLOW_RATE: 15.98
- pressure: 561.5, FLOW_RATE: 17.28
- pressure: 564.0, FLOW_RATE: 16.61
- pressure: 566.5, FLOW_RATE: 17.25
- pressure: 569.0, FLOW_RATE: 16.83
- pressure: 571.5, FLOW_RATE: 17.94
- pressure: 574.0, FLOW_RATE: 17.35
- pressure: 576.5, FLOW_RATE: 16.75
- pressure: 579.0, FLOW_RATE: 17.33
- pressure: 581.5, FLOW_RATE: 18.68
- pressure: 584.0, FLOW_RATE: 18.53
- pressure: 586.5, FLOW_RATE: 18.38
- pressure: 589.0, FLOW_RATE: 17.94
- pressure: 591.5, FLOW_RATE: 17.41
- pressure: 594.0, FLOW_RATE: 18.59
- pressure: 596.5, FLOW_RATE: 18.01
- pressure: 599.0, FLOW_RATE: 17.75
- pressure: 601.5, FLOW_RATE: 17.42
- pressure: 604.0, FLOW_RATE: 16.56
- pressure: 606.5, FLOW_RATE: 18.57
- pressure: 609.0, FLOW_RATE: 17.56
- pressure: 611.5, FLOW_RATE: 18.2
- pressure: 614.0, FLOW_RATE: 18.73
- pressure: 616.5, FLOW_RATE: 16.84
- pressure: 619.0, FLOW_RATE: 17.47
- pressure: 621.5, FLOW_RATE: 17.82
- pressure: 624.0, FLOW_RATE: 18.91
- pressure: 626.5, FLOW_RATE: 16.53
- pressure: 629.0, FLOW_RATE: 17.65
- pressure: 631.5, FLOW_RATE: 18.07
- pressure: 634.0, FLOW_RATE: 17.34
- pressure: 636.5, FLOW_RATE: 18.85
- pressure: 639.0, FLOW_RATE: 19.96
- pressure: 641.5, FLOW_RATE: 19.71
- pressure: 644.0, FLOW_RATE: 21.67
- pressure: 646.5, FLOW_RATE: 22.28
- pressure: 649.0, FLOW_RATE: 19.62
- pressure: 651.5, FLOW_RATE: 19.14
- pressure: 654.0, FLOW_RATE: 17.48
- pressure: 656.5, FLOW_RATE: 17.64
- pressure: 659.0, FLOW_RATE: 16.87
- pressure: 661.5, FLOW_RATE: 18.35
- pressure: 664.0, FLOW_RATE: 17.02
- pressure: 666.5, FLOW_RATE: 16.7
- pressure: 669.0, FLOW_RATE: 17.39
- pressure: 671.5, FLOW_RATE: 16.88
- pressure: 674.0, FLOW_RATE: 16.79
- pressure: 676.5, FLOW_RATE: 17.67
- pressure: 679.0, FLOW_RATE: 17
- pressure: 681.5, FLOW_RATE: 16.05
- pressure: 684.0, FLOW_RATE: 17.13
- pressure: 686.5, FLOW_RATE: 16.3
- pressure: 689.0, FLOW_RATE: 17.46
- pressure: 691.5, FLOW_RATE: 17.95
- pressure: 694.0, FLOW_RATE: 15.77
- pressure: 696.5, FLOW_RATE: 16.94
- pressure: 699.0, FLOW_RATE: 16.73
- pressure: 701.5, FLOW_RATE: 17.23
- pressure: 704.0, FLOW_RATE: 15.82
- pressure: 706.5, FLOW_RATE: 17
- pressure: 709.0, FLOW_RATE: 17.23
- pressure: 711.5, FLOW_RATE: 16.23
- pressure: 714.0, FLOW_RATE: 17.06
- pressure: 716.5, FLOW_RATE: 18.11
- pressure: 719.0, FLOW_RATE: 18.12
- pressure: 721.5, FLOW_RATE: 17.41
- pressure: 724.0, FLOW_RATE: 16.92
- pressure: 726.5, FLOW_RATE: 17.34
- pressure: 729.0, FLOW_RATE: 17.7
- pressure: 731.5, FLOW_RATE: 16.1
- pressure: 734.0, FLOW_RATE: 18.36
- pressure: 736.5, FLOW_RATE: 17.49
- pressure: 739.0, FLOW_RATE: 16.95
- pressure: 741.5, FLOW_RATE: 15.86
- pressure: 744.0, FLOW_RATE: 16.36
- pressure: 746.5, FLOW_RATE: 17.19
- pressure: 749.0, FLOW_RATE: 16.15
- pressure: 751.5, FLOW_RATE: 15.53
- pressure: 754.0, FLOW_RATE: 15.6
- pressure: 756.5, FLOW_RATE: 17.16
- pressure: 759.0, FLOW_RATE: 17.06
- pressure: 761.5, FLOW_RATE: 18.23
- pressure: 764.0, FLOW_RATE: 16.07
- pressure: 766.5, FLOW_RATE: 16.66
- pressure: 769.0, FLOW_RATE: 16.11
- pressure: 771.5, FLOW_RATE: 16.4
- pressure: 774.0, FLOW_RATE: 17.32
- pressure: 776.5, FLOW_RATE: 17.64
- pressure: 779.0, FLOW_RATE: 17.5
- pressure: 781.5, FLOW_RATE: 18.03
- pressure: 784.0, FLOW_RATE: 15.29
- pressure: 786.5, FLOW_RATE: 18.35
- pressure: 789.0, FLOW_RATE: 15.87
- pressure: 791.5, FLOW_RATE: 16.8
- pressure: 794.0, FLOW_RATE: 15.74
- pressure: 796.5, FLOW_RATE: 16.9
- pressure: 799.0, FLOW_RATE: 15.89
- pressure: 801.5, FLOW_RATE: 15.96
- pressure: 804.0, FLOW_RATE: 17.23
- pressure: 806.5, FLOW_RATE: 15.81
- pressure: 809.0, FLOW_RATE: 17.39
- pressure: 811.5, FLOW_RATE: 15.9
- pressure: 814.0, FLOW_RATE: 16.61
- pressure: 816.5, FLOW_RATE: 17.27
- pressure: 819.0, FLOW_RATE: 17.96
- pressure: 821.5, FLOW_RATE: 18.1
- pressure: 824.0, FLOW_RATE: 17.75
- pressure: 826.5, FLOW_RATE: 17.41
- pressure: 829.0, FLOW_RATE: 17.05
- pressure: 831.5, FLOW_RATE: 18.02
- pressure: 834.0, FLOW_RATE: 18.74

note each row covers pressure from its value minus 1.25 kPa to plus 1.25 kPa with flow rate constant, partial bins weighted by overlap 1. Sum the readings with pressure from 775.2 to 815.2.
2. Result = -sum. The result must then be -267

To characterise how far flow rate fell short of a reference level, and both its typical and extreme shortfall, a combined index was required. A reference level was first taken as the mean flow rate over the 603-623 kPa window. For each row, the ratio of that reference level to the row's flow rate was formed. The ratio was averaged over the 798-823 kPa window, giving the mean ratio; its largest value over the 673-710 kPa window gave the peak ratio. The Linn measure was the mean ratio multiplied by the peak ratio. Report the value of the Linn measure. 1.19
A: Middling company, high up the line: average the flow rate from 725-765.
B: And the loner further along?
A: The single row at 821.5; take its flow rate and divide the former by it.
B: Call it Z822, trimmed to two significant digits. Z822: 0.93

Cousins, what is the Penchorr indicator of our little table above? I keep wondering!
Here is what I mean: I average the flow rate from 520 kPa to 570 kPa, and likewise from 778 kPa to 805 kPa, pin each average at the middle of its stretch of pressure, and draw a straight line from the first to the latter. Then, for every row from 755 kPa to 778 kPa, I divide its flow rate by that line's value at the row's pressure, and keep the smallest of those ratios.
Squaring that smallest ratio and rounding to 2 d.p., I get 0.93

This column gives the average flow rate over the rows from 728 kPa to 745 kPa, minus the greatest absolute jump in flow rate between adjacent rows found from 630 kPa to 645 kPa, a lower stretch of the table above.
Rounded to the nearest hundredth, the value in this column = 15.01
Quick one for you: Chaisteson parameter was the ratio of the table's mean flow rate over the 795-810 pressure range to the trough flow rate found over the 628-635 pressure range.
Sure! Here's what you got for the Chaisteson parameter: 0.95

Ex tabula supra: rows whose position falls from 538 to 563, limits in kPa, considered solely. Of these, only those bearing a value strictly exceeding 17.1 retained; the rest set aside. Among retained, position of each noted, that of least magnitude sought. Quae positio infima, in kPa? 549.0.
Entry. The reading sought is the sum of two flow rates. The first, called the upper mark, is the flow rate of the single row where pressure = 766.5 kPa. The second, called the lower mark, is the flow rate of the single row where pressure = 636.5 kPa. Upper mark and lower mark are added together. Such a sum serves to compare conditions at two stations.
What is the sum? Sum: 35.5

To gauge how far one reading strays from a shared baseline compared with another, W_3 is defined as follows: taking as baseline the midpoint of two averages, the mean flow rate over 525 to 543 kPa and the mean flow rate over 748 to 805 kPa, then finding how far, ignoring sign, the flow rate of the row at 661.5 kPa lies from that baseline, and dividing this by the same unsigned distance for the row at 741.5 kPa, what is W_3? 1.75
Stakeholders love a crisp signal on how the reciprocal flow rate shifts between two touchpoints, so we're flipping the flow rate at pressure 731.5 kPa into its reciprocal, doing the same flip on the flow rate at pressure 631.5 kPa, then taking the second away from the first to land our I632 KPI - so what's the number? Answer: 0.007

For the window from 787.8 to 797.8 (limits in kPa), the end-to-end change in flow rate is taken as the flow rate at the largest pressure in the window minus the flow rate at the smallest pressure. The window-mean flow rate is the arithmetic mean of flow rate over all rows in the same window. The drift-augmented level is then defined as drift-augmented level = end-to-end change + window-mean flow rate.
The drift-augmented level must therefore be 17.4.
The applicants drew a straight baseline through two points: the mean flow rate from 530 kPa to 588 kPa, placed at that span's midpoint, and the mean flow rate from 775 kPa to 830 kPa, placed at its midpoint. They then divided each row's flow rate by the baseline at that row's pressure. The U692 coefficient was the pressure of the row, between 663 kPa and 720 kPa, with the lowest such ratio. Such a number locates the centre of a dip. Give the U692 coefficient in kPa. 694.0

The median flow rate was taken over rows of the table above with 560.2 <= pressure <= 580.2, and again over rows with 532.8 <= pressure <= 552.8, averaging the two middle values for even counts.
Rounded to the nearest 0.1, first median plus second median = 33.9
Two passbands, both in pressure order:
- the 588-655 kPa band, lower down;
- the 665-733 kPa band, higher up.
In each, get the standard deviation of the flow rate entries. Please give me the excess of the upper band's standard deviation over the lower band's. -0.7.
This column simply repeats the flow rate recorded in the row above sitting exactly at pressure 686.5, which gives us 16.3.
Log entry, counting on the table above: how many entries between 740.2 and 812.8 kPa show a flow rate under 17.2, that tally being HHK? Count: 21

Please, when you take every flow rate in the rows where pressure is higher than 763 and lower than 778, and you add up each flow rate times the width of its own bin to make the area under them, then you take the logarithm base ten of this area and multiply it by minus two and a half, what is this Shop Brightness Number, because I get -6.00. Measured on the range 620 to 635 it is -6.06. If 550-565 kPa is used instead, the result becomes -6.00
